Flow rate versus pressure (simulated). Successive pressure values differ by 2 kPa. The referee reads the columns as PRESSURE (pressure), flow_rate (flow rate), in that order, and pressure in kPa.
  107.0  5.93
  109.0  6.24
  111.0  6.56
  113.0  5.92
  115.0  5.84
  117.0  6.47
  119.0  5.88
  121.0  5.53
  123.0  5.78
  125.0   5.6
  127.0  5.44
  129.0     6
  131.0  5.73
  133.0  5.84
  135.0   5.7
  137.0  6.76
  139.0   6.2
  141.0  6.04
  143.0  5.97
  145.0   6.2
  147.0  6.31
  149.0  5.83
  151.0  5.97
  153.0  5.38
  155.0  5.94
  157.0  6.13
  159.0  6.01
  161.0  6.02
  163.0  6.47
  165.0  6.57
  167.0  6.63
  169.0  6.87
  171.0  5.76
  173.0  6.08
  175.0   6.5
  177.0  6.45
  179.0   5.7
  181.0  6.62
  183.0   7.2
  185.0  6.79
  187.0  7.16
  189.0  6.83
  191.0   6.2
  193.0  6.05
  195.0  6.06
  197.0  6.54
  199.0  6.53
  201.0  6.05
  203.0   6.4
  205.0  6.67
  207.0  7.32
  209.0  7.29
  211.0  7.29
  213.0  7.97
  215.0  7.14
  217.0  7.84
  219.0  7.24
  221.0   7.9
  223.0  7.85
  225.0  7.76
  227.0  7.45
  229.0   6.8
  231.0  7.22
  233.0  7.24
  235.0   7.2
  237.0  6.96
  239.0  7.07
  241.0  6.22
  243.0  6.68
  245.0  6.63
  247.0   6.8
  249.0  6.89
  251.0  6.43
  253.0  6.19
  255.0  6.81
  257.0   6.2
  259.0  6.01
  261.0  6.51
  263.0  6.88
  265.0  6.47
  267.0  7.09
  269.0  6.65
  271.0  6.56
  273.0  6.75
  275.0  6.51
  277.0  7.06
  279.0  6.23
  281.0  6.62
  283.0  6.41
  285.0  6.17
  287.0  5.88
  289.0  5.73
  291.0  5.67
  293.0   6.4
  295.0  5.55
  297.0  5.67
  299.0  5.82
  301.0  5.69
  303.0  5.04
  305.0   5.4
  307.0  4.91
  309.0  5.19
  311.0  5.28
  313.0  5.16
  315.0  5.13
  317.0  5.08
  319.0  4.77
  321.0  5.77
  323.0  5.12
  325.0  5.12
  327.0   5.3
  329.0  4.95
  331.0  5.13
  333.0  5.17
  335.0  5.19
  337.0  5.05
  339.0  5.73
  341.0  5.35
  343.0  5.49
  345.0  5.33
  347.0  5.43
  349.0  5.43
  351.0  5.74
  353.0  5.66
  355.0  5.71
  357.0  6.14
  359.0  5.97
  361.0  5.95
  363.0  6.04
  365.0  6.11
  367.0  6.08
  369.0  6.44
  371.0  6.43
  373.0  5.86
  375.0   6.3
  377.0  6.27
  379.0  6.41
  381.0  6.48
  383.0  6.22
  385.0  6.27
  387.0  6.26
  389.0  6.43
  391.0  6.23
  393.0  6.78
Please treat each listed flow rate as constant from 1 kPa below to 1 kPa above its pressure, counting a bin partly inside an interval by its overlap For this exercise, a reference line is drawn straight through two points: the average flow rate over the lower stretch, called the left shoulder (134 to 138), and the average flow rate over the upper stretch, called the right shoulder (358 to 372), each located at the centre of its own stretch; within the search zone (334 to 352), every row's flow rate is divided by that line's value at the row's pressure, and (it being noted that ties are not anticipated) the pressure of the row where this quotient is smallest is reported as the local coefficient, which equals 337.0 kPa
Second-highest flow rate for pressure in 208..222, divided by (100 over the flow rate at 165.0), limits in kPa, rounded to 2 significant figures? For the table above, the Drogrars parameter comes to 0.52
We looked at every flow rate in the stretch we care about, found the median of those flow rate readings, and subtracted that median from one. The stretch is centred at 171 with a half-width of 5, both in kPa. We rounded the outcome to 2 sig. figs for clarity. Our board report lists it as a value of -5.5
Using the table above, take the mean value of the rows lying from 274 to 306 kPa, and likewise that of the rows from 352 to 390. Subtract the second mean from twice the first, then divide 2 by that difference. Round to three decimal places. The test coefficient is 0.344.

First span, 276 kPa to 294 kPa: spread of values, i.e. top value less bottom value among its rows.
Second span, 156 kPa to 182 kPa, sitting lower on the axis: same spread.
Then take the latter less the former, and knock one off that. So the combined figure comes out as -1.2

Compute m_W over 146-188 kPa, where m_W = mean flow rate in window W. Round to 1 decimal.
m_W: 6.3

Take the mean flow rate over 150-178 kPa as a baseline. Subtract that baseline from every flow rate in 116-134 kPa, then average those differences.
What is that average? -0.39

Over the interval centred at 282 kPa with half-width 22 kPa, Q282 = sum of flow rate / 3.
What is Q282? 46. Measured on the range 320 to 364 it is 40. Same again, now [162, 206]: 47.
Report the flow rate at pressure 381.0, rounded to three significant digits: 6.48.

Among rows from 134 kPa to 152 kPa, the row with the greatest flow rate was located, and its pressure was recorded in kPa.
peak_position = 137.0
